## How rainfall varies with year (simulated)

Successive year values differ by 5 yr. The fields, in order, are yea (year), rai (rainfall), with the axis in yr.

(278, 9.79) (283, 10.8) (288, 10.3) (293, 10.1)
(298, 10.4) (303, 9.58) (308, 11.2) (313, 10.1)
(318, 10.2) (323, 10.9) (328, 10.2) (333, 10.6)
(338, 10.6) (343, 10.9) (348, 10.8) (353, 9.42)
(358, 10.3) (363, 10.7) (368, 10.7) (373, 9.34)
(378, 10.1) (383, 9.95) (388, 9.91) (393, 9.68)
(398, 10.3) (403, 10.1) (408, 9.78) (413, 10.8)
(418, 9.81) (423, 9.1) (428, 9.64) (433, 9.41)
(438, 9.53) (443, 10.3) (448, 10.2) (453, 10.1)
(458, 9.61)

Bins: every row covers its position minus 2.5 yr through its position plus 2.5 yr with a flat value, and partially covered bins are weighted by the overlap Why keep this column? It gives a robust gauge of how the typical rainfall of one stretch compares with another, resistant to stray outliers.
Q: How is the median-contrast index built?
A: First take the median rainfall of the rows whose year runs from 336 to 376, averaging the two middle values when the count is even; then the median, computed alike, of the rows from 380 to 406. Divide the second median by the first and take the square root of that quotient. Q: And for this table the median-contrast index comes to 0.967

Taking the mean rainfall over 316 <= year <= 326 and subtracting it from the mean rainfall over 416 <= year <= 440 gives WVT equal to -1.1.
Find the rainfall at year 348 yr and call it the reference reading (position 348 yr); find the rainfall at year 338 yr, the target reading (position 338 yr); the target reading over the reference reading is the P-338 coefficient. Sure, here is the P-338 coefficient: 0.98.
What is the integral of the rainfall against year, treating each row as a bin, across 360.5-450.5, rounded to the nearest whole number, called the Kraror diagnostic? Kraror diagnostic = 897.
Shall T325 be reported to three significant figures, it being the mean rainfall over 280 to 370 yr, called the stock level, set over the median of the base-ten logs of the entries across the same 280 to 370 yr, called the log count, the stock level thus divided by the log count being 10.2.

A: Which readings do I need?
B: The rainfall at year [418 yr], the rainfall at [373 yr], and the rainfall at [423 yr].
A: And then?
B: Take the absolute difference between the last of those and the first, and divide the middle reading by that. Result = 13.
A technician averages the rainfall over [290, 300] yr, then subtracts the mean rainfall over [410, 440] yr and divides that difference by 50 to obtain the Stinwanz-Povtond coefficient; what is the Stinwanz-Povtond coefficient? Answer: 0.011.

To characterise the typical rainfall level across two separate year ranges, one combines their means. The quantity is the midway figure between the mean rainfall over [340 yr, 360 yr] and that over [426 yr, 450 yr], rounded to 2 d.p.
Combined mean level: 10.09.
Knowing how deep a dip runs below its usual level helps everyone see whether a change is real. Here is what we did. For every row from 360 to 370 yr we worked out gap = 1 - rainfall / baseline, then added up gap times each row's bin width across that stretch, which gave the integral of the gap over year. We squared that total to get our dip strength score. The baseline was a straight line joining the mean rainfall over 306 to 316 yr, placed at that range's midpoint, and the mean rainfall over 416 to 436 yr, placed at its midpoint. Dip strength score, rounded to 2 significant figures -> 0.36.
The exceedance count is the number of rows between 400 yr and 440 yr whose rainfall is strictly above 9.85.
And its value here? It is 2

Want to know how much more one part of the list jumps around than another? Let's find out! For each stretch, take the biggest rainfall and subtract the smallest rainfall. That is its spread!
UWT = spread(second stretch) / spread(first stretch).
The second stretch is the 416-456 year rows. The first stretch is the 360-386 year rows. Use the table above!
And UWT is 0.88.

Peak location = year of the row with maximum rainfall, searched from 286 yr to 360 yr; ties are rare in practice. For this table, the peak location 308 yr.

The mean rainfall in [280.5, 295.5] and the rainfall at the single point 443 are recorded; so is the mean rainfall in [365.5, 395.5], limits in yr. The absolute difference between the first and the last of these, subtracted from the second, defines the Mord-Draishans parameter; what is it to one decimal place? 9.8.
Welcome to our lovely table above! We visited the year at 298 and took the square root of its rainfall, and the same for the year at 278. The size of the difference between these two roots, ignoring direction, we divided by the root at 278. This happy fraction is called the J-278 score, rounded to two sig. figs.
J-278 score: 0.031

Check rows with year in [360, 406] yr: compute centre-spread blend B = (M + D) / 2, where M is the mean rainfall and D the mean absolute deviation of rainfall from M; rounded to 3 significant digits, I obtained 5.21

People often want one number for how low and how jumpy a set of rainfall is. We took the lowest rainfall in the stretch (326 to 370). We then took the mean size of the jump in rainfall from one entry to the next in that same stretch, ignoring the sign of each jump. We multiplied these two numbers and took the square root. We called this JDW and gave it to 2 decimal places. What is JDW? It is 2.02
